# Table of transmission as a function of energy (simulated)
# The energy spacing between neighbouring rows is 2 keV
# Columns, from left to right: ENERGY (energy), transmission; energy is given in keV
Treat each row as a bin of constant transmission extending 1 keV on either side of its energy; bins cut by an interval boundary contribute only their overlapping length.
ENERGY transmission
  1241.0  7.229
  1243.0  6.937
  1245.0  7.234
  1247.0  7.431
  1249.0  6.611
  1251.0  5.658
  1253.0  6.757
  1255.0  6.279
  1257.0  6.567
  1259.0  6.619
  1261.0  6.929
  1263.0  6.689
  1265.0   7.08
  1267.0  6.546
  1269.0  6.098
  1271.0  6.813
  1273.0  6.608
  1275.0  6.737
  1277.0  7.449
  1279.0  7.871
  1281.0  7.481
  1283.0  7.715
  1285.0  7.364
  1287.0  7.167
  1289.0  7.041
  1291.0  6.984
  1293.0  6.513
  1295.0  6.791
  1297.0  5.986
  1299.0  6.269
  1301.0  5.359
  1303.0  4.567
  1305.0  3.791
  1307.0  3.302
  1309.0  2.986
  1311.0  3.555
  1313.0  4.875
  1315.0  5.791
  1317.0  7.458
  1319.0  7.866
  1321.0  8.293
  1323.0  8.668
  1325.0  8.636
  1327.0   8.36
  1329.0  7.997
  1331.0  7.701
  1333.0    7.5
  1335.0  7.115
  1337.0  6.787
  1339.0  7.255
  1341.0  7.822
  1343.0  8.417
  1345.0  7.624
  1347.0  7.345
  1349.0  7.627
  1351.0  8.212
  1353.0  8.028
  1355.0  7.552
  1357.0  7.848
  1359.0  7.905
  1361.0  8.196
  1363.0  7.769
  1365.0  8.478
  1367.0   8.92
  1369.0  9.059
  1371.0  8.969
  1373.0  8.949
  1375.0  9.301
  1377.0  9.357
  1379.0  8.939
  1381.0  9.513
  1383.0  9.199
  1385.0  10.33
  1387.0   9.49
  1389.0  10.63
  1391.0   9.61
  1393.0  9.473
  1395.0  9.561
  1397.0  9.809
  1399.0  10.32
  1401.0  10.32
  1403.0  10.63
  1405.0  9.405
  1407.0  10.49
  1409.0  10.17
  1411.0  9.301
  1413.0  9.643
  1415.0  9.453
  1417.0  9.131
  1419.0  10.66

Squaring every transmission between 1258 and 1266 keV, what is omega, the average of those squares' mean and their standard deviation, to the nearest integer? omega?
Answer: 25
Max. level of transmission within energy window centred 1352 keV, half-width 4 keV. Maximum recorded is 8.212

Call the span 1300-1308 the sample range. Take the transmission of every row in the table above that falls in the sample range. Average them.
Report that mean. 4.3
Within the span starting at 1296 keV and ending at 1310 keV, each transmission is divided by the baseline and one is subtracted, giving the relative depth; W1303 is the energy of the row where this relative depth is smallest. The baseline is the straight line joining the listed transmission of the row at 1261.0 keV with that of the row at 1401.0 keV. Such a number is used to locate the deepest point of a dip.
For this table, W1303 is 1309.0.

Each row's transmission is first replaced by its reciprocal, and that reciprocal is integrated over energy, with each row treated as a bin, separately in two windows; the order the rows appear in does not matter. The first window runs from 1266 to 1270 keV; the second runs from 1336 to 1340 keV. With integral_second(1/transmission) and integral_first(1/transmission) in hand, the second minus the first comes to -0.063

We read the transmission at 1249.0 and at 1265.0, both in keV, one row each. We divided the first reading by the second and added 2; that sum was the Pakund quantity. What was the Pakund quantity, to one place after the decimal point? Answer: 2.9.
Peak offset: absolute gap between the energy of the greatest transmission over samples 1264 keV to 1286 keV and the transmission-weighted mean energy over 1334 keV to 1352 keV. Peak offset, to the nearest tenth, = 64.2 keV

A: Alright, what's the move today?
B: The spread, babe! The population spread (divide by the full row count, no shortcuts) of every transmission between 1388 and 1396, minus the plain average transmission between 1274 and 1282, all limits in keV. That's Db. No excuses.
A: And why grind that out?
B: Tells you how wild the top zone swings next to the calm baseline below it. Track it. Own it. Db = -6.91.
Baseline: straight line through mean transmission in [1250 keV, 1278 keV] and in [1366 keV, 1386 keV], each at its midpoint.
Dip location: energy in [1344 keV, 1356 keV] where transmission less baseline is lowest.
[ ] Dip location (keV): 1347.0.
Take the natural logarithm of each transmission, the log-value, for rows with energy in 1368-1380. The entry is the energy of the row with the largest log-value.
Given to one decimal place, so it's 1377.0 keV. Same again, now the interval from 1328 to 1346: 1343.0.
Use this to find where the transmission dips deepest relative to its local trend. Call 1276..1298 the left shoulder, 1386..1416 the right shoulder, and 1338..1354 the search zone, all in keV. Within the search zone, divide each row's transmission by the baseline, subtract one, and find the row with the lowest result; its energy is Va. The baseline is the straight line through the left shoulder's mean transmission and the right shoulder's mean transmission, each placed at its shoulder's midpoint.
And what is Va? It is 1347.0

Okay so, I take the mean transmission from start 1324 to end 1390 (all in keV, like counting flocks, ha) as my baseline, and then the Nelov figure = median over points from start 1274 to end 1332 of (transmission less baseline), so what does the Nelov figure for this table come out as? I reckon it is -1.3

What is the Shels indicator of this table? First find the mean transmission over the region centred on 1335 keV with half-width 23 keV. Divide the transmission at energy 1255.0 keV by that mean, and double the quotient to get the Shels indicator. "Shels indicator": 1.65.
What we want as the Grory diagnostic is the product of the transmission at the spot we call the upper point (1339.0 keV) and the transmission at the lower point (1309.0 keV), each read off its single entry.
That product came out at 22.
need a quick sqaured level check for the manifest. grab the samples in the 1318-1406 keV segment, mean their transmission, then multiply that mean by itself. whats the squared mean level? 75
